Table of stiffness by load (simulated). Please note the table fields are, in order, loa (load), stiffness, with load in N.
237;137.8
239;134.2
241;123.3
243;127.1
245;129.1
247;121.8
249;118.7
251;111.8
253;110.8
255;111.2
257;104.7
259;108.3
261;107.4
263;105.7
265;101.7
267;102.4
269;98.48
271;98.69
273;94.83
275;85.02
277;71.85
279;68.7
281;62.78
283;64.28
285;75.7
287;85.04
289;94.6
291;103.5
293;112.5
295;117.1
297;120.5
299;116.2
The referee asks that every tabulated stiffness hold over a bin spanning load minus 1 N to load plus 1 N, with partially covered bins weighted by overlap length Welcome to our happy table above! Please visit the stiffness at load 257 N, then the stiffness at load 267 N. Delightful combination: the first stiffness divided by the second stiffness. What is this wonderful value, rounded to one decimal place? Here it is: 1.0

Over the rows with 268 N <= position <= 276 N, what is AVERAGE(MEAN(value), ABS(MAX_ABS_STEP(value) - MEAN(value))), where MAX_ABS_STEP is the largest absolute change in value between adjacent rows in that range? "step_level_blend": 89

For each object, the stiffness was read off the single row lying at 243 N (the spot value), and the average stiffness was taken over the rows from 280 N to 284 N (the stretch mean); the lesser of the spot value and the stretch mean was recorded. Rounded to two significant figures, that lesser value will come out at 64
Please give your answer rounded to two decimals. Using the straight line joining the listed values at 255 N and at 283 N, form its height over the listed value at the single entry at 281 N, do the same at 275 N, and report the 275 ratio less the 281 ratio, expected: -0.16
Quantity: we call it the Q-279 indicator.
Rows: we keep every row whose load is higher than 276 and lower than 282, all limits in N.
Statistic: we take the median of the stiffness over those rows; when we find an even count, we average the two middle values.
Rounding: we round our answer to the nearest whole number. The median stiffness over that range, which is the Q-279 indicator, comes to 69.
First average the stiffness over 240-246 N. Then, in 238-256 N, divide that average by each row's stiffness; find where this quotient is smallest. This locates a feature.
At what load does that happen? 239 N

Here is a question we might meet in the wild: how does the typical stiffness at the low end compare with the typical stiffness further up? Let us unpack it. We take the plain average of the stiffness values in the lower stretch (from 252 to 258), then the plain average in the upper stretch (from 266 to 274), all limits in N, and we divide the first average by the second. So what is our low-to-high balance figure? 1.10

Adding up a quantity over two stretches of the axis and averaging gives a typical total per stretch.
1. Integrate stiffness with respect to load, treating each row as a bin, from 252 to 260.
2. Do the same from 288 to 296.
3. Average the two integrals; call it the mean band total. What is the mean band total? 863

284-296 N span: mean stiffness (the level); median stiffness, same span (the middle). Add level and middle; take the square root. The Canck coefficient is 14.0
